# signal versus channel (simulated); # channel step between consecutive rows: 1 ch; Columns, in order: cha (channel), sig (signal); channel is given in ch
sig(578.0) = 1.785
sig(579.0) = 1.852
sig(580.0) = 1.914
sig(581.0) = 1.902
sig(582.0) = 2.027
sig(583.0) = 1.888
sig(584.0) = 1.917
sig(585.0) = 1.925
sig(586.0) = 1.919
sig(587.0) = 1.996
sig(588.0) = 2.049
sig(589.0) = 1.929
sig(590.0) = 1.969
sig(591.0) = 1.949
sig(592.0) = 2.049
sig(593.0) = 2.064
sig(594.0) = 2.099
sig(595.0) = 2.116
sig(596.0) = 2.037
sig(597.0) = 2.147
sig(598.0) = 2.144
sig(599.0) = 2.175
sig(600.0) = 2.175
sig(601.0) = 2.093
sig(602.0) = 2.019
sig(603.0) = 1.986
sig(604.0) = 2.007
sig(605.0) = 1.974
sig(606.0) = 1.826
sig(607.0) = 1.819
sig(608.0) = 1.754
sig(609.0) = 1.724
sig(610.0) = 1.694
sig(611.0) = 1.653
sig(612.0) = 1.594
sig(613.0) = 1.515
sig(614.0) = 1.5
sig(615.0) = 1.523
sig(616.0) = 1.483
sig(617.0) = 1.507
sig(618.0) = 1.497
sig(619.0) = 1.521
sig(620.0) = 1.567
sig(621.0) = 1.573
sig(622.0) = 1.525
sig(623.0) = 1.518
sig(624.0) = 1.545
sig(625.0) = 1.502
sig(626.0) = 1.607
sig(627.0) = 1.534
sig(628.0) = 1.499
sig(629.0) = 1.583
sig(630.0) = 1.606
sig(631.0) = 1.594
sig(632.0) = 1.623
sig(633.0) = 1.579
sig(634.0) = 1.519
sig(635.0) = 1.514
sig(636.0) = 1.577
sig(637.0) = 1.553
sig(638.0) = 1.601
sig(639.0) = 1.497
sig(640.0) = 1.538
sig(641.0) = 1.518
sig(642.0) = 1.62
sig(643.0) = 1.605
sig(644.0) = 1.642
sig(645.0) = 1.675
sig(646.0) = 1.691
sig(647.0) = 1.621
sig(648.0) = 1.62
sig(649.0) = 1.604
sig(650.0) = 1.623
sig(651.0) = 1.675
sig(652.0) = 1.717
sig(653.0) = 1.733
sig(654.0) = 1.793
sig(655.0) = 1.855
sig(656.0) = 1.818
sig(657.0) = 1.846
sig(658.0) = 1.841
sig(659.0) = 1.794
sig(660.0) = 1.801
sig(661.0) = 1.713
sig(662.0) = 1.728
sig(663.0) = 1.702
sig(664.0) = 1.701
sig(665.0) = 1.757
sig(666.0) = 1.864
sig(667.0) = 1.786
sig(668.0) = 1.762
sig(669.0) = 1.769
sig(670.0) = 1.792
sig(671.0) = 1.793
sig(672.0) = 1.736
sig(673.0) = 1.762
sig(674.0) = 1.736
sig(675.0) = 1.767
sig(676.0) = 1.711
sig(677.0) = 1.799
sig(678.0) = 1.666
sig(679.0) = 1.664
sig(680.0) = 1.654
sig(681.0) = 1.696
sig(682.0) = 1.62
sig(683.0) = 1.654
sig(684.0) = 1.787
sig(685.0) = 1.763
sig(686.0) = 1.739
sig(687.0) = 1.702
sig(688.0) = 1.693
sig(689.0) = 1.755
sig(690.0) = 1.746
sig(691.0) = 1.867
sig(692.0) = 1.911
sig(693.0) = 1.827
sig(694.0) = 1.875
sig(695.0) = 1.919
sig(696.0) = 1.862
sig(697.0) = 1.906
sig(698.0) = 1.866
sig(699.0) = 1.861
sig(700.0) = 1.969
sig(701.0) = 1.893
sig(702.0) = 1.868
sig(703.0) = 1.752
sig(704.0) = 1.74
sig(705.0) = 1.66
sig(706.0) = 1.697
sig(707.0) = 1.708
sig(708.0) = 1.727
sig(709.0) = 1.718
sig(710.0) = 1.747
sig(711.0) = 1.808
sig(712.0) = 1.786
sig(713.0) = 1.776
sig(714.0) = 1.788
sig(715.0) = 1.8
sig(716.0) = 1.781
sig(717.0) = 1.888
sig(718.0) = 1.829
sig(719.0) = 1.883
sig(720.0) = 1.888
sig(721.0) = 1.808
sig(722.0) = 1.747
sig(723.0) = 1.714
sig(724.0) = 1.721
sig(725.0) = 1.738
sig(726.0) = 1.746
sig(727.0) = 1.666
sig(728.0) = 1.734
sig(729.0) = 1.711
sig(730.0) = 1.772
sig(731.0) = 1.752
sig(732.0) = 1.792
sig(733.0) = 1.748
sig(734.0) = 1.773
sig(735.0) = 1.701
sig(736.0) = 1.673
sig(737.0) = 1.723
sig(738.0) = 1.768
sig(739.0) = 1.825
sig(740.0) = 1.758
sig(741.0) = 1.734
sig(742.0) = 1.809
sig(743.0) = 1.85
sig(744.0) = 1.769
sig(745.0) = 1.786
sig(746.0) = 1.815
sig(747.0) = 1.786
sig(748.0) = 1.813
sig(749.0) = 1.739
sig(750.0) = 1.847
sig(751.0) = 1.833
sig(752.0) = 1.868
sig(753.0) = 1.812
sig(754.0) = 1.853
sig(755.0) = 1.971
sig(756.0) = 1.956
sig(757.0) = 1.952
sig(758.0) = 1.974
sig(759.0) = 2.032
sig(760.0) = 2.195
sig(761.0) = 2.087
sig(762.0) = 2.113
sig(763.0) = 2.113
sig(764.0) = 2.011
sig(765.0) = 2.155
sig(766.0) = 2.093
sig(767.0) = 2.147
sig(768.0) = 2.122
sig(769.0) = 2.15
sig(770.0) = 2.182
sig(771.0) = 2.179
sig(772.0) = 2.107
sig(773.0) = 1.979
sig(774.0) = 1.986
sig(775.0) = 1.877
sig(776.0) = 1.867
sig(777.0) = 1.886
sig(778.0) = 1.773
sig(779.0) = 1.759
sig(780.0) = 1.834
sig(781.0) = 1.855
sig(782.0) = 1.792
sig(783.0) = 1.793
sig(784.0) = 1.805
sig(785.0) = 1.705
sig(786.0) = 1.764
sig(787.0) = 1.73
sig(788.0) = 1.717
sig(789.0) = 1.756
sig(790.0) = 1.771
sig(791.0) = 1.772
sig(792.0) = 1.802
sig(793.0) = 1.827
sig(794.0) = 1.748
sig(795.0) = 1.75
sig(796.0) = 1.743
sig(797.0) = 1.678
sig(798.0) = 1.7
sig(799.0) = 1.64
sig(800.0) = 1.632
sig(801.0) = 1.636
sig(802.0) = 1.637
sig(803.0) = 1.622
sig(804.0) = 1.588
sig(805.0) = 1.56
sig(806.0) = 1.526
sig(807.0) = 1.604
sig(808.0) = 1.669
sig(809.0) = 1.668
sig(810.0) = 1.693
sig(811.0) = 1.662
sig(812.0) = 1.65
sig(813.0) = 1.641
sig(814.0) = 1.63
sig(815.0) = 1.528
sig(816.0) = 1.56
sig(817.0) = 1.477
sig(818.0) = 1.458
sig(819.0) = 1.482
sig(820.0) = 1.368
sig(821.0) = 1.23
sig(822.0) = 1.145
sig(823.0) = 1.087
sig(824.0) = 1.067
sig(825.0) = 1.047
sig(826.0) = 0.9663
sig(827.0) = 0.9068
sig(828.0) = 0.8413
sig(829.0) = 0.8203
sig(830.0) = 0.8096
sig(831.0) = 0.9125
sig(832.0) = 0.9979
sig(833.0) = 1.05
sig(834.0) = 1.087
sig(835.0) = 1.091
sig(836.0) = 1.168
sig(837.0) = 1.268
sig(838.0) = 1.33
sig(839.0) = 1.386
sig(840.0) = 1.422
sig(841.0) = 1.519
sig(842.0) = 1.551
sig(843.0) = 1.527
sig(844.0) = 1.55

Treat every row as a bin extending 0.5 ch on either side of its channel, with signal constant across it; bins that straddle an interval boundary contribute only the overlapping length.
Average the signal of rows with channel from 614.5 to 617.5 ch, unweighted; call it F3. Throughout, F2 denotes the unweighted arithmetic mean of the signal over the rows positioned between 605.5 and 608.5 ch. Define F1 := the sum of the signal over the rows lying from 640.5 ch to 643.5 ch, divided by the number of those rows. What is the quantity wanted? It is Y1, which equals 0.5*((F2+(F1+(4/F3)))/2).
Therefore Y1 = 1.51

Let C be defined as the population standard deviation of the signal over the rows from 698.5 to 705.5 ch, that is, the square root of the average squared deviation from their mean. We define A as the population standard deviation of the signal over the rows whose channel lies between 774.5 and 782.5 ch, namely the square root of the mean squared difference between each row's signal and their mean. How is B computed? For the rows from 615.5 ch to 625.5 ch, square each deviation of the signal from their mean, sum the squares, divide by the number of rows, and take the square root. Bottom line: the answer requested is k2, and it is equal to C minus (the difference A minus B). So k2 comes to 0.08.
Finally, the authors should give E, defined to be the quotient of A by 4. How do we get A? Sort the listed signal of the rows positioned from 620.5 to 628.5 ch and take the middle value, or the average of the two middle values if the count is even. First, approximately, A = 1.5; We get 0.382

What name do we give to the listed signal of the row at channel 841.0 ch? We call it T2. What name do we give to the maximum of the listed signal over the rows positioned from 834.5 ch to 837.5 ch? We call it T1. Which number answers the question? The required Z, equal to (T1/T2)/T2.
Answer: 0.55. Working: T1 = 1.268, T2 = 1.519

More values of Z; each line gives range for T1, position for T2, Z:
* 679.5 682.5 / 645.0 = 0.60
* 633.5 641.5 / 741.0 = 0.53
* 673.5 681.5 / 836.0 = 1.32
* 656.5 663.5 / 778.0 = 0.59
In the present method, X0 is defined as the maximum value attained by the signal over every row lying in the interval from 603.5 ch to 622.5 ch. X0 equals 2.007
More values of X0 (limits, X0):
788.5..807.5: 1.827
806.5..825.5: 1.693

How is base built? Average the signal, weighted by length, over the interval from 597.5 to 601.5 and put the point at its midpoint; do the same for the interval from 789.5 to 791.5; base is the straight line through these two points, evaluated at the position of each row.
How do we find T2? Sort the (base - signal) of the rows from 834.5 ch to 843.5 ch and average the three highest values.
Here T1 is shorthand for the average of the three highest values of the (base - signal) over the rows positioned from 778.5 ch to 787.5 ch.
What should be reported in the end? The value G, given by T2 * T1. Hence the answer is 0.03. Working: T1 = 0.05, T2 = 0.51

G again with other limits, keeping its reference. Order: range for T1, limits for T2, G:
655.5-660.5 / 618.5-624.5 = 0.13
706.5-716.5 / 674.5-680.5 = 0.07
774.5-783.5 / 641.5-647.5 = 0.01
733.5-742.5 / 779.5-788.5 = 0.01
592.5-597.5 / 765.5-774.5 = -0.02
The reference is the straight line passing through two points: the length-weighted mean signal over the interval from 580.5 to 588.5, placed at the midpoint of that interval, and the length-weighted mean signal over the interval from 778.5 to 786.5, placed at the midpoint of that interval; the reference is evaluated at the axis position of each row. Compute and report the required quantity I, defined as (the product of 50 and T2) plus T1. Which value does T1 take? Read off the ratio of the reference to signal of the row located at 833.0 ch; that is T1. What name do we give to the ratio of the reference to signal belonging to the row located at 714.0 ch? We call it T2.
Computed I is 53.3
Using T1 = 1.66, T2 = 1.03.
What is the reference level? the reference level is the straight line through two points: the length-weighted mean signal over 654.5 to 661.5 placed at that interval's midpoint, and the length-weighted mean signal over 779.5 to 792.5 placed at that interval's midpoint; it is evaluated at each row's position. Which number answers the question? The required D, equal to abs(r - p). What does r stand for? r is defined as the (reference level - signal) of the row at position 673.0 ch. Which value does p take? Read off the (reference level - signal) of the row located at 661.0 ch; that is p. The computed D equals 0.1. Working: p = 0.10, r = 0.04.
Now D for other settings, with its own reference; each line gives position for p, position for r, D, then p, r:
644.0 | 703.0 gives 0.1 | 0.17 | 0.05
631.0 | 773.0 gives 0.4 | 0.22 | -0.20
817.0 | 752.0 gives 0.4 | 0.29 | -0.08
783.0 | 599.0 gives 0.3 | -0.02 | -0.35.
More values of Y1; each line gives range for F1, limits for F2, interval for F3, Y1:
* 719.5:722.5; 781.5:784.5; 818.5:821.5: 1.64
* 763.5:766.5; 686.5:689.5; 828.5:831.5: 2.13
